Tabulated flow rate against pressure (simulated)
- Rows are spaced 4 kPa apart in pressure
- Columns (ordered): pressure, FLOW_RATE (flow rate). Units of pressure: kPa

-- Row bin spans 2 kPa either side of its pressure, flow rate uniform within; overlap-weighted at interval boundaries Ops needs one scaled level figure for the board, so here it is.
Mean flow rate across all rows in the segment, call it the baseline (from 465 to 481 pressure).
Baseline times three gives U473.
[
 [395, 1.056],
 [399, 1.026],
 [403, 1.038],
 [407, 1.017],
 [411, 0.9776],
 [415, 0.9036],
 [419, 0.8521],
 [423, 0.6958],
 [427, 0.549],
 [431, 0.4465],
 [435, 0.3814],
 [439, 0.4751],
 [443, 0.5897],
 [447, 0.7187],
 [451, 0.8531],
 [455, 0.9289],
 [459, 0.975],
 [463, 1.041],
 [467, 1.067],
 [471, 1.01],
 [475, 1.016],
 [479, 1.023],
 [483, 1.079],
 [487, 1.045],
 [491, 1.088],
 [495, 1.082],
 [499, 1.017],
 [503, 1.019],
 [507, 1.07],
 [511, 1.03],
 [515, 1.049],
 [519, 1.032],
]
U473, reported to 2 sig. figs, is 3.1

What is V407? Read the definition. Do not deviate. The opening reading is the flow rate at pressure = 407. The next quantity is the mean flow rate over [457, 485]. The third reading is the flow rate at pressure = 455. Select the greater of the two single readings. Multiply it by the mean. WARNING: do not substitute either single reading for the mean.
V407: 1.05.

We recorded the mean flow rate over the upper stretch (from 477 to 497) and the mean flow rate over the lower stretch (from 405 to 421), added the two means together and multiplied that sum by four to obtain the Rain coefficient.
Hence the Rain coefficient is 8.0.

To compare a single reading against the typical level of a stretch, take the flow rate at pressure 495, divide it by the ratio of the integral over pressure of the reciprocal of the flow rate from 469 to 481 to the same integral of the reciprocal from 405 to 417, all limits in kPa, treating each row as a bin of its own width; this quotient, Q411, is 1.14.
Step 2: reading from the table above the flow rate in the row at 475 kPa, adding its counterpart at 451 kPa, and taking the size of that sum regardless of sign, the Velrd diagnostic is 1.9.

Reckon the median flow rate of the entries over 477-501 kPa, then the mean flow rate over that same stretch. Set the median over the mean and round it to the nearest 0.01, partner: 1.01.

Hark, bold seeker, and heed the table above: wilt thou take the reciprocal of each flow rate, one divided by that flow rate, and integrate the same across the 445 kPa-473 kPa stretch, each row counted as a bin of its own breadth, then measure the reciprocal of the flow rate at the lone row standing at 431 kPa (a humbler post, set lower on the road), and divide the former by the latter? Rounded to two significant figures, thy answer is 13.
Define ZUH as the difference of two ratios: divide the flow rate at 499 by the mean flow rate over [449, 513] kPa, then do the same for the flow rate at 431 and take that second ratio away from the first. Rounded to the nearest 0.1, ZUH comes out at 0.6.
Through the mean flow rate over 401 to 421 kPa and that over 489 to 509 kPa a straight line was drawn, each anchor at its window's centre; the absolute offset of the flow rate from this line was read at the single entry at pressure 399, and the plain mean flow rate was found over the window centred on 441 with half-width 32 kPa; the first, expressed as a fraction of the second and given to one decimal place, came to 0.1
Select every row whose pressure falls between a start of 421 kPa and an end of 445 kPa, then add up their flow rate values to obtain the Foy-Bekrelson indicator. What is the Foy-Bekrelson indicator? 3.1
